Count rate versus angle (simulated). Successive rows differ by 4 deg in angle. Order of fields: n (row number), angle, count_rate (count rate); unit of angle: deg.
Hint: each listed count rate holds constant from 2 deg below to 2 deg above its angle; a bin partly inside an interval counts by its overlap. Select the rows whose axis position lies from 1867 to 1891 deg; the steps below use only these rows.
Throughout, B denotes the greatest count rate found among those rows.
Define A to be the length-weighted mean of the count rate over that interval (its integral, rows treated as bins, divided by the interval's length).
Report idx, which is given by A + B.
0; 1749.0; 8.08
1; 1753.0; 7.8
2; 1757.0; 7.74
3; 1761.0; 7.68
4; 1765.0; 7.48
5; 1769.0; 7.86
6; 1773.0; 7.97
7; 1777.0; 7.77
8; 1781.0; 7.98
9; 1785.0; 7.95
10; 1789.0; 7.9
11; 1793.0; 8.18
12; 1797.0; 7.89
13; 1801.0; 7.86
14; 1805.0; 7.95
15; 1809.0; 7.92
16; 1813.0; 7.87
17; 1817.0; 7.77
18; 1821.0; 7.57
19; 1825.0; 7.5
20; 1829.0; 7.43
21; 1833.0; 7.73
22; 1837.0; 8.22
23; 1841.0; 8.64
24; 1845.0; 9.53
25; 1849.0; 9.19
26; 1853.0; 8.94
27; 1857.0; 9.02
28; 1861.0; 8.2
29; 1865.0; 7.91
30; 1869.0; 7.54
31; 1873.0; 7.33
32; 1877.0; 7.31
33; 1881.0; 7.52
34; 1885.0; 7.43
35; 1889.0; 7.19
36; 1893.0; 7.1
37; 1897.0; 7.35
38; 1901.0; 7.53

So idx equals 14.9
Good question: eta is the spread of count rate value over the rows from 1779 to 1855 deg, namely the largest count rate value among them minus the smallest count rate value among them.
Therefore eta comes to 2.1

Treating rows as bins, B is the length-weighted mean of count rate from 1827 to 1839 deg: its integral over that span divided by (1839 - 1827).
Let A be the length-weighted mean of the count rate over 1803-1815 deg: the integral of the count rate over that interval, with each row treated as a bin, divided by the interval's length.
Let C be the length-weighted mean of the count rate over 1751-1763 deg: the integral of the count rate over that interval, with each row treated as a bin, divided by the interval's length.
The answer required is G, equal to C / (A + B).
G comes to 0.493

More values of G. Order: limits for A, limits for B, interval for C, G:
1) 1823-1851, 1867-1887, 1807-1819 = 0.499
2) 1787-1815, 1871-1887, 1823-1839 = 0.503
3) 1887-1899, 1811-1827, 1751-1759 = 0.522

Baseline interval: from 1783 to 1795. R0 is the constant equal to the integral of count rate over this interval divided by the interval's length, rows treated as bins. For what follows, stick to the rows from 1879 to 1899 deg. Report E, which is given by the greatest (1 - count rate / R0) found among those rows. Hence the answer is 0.11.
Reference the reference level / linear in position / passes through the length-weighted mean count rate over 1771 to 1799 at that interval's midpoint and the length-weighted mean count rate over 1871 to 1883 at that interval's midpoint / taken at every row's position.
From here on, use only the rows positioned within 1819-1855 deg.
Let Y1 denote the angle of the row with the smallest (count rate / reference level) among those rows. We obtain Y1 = 1829.0 deg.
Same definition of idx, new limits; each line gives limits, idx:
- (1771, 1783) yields 15.9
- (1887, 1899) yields 14.6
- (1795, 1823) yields 15.8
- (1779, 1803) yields 16.1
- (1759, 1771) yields 15.5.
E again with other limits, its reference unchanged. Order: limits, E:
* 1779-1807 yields 0.02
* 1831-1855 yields 0.03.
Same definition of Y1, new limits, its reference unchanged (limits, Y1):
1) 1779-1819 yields 1789.0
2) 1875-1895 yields 1893.0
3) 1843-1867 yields 1865.0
